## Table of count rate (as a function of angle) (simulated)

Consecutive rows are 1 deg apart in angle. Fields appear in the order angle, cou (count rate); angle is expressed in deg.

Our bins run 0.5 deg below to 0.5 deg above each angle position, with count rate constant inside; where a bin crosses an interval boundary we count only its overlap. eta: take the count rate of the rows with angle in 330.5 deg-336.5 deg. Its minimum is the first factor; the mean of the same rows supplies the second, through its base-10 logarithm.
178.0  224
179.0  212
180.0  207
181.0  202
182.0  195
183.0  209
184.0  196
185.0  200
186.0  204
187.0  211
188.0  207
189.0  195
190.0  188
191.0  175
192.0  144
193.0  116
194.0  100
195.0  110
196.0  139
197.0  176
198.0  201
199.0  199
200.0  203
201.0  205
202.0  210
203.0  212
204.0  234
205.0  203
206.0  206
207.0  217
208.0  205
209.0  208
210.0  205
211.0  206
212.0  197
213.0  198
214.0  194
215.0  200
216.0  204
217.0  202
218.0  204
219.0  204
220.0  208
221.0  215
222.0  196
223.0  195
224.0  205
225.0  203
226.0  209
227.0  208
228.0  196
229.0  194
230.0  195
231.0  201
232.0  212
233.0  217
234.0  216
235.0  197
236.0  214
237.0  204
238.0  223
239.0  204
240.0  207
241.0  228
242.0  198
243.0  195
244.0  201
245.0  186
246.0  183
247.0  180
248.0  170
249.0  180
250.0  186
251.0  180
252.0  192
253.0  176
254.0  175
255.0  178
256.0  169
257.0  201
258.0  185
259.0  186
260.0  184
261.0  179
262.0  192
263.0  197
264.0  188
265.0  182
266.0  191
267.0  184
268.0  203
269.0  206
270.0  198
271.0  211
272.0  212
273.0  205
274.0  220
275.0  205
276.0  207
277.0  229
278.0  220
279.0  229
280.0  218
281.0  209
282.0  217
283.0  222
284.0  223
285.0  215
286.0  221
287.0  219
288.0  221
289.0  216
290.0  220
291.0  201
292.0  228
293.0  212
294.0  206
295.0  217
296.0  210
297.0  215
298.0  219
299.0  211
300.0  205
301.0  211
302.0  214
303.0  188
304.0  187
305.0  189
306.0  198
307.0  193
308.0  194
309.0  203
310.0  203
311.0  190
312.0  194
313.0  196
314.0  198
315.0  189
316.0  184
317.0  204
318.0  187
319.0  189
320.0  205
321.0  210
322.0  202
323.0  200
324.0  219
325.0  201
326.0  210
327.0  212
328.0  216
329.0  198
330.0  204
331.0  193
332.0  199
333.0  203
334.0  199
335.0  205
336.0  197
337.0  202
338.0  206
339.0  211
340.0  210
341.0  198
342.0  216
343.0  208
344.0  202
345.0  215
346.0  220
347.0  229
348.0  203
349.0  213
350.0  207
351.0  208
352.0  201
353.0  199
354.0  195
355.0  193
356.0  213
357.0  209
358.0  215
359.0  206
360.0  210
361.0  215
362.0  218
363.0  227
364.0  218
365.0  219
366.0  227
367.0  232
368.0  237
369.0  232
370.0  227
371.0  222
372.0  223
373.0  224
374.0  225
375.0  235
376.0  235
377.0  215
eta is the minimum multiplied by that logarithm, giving 444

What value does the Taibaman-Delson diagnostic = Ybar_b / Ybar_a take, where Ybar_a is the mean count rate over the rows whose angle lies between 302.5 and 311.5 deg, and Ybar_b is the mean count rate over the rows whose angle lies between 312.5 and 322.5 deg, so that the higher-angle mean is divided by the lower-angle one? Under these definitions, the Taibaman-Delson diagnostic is 1.01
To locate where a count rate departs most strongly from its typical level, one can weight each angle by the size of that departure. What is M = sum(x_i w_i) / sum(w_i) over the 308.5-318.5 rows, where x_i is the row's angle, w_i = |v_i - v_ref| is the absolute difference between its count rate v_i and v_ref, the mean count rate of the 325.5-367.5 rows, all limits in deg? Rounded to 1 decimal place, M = 314.1 deg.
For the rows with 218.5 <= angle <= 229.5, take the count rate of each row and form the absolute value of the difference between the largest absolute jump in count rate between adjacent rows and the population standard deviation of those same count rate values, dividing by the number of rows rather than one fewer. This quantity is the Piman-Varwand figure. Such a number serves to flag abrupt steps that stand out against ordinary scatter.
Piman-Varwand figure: 12.4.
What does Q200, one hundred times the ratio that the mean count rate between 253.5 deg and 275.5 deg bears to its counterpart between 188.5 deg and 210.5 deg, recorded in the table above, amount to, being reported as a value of 105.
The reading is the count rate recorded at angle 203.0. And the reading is 212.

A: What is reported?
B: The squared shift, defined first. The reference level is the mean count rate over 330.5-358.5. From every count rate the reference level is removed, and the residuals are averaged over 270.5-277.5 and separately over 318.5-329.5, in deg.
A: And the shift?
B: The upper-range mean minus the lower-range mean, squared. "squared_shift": 50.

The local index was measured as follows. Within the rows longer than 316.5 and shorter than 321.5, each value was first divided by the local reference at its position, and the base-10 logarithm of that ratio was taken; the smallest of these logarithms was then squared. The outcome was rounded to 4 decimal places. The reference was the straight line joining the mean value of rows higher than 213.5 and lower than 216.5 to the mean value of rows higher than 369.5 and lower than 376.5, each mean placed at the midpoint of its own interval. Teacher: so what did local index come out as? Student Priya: 0.0043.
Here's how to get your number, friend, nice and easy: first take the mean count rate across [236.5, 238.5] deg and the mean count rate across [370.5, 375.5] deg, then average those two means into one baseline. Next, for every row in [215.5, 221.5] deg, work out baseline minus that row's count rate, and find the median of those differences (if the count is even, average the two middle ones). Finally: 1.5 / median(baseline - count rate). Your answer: 0.10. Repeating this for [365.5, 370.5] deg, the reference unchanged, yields -0.12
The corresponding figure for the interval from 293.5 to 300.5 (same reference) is 0.17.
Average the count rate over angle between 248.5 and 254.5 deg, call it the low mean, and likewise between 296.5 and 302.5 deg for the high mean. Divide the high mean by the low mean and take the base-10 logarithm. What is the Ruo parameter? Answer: 0.068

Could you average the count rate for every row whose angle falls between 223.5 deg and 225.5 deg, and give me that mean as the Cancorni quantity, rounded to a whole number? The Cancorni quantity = 204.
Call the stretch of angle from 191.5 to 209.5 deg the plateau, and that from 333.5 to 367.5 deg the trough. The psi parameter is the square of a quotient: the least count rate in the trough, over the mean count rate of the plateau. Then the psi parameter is 1.12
